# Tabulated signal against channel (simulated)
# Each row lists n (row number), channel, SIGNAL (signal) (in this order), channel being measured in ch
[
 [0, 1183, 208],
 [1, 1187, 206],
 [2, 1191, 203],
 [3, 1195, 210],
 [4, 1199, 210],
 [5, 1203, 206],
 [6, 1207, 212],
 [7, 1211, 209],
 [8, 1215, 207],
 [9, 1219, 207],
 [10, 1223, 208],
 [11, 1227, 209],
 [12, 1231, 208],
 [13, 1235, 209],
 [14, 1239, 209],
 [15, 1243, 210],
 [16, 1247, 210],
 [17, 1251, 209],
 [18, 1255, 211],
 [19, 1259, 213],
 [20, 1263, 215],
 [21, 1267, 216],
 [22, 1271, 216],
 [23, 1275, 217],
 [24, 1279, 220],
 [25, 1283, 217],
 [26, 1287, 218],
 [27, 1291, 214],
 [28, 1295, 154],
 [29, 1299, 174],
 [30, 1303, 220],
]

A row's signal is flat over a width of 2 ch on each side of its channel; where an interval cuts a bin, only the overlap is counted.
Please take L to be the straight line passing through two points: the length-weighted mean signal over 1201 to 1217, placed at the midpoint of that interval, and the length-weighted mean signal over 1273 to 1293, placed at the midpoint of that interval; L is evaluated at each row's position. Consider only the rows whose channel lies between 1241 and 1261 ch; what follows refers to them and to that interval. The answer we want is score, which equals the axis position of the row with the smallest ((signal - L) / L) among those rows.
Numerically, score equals 1251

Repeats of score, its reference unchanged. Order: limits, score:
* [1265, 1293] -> 1291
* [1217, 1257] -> 1251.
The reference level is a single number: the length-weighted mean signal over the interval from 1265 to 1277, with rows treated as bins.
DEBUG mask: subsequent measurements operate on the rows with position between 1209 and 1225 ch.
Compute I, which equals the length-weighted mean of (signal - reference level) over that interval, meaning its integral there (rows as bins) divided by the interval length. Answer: -8.6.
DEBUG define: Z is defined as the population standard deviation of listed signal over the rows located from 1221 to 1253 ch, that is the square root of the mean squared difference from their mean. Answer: 0.7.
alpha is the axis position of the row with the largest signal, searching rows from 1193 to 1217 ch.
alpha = 1207 ch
